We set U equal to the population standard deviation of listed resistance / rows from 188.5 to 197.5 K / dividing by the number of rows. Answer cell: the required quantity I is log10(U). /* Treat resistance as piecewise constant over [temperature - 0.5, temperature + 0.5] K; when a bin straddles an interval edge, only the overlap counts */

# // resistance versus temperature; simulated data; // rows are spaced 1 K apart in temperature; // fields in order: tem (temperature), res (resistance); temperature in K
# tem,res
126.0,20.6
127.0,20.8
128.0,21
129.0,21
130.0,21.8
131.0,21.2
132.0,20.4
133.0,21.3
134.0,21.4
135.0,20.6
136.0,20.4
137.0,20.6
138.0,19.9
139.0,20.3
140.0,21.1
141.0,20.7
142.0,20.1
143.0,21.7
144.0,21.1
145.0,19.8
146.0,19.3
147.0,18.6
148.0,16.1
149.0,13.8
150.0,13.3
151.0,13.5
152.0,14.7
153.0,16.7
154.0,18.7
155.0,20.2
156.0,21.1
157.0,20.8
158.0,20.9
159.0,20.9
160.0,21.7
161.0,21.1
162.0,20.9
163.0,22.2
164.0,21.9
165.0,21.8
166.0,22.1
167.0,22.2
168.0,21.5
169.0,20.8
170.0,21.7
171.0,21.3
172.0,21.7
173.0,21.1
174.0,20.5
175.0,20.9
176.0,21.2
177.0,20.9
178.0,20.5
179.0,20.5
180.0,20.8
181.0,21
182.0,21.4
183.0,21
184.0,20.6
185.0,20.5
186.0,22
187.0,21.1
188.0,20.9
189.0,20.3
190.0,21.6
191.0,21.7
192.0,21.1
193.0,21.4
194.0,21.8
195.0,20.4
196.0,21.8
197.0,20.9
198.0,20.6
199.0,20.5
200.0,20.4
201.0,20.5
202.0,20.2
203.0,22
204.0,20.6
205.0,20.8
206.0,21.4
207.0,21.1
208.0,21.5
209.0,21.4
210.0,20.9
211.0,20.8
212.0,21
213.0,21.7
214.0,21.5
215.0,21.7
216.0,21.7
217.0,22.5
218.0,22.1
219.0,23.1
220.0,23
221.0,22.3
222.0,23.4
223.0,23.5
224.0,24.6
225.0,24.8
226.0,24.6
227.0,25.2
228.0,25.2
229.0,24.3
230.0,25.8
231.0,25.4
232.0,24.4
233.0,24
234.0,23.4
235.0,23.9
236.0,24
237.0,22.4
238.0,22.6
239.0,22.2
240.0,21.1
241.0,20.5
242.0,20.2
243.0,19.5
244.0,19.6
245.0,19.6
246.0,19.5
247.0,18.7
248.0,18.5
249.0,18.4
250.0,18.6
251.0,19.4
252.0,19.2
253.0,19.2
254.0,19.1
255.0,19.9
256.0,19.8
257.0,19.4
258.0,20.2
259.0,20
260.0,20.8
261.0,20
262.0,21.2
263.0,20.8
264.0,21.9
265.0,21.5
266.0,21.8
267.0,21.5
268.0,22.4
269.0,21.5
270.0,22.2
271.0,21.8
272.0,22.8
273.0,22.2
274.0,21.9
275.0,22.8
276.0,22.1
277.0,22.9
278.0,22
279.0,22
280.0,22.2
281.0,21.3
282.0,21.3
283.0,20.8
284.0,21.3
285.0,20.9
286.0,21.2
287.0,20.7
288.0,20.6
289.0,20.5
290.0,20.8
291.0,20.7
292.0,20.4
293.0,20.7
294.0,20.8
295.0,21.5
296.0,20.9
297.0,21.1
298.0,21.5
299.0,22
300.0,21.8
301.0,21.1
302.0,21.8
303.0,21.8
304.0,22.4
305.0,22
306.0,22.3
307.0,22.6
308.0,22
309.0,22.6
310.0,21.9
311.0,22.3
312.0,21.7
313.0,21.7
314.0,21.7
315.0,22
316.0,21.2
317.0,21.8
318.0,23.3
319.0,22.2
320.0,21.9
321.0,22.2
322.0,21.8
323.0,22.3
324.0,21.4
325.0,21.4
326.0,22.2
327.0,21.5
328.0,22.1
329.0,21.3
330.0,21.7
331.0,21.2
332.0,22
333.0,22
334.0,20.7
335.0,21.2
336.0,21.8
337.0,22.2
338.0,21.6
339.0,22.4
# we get -0.26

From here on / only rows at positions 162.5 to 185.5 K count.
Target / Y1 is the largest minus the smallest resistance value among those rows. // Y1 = 1.7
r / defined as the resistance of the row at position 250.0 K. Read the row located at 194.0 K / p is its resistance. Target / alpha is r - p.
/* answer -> -3.20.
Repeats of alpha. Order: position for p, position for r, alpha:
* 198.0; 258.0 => -0.40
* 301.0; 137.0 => -0.50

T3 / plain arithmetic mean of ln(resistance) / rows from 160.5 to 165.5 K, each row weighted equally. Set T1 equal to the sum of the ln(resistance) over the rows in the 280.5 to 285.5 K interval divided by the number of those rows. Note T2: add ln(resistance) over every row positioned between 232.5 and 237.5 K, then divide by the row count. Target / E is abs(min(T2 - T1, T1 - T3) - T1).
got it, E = 3.07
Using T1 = 3.05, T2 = 3.16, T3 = 3.07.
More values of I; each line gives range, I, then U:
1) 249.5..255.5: -0.41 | 0.39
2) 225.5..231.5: -0.30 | 0.50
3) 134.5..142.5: -0.46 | 0.35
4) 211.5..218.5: -0.36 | 0.43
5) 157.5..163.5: -0.30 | 0.50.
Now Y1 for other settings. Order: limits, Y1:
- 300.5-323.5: 2.2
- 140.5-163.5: 8.9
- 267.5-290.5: 2.4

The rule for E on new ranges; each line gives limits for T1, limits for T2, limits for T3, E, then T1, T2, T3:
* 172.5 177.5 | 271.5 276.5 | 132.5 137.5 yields 3.04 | 3.04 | 3.11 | 3.04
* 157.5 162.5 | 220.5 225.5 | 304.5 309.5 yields 3.10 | 3.05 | 3.17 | 3.10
